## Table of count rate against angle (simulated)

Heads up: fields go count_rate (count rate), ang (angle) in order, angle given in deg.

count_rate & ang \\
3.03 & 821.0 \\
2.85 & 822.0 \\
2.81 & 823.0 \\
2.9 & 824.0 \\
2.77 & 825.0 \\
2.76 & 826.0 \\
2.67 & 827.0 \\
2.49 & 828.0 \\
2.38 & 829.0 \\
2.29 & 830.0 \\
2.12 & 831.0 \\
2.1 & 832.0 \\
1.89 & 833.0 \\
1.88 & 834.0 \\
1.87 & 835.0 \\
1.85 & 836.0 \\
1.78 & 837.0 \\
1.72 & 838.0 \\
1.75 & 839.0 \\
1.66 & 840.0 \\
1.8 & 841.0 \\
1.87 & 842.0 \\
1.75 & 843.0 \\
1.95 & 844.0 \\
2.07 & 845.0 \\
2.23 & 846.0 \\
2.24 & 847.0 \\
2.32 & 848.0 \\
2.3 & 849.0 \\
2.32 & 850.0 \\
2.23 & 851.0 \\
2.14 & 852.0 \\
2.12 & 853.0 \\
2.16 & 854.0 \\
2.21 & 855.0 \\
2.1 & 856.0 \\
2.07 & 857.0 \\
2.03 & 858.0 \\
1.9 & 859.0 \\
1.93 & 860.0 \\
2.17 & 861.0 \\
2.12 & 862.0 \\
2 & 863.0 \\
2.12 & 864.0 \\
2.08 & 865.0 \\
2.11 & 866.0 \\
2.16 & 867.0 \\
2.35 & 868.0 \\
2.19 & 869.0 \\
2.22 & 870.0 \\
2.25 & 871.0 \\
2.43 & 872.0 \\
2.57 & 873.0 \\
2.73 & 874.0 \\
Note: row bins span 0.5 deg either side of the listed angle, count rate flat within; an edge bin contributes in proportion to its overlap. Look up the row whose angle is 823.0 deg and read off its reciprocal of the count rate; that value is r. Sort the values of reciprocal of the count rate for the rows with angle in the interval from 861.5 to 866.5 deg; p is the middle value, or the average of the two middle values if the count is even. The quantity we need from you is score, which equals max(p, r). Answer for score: 0.47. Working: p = 0.474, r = 0.36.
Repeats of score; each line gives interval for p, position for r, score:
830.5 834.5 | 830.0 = 0.50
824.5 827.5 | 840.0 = 0.60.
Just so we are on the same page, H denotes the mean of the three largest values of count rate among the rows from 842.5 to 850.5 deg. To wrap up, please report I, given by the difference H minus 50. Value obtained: -47.7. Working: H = 2.31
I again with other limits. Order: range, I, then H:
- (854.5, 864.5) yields -47.8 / 2.17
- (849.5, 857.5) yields -47.7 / 2.25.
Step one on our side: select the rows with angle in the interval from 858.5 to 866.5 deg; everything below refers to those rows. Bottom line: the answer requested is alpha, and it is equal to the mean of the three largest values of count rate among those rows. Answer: 2.14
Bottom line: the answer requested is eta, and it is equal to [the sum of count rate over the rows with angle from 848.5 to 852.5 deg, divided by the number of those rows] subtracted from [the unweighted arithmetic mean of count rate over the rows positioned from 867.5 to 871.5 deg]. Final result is 0.0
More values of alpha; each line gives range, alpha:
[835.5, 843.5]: 1.84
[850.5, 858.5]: 2.20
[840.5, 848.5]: 2.26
